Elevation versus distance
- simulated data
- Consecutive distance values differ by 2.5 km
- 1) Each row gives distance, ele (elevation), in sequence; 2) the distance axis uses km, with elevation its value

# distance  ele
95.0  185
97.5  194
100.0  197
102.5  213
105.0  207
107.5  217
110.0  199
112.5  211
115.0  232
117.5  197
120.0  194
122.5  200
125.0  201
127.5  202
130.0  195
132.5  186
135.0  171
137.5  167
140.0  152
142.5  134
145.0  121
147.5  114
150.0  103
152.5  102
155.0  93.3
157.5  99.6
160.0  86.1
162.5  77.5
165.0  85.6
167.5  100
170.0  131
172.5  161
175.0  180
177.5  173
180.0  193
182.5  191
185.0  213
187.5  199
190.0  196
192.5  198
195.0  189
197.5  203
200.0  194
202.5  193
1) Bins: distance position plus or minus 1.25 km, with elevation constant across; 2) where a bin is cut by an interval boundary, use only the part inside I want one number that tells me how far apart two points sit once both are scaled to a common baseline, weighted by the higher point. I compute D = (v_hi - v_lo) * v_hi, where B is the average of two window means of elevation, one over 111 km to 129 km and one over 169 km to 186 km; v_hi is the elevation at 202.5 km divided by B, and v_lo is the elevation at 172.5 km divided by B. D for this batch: 0.17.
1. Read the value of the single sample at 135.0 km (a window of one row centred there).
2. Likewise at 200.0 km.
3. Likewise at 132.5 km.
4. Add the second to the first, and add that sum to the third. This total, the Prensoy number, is 551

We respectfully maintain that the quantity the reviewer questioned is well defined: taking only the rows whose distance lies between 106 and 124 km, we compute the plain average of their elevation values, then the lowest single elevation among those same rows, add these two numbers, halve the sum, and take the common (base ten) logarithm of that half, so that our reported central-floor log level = 2.3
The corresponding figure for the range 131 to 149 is 2.1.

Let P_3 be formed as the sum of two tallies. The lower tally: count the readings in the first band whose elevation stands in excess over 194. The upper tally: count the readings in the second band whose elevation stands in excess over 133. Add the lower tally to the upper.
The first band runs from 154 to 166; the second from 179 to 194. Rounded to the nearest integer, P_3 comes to 6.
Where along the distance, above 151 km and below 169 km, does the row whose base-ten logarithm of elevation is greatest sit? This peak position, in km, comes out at 152.5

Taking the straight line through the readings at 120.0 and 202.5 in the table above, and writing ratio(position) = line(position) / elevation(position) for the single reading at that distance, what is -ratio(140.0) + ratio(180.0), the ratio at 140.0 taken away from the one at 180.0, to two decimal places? -0.27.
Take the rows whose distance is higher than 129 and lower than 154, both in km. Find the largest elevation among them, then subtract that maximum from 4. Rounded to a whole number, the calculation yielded -191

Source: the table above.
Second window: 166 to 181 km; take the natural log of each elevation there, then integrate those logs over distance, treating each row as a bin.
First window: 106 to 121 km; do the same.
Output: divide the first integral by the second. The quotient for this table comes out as 1.06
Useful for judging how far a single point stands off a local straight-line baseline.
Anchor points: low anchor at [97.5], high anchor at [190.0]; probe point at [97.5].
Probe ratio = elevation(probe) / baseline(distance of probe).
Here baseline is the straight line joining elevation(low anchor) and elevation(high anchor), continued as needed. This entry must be 1.00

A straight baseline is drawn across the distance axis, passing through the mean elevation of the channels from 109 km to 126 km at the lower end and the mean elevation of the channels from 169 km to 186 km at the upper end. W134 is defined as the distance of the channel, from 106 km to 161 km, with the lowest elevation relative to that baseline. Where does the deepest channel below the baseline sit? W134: 160.0 km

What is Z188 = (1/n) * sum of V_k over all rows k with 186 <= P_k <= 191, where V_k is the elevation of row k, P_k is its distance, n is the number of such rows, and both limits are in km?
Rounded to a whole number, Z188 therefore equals 198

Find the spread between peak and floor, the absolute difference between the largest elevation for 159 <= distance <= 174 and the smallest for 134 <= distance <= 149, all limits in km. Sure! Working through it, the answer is 47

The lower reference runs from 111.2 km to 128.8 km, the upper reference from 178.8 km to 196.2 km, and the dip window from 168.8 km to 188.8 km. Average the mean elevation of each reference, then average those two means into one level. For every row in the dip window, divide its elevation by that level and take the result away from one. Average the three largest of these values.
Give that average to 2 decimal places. 0.23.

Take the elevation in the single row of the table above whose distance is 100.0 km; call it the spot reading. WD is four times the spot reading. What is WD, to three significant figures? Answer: 788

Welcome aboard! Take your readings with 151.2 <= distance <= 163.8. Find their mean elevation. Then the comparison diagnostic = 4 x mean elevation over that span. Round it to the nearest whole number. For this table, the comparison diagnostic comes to 367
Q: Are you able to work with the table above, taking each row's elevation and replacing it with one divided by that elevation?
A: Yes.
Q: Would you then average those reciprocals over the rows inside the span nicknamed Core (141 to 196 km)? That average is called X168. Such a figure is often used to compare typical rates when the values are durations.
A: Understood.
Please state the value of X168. 0.0078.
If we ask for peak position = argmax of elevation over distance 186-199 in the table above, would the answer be 197.5 km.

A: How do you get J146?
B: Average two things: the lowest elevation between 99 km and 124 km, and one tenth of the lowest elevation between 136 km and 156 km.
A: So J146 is 102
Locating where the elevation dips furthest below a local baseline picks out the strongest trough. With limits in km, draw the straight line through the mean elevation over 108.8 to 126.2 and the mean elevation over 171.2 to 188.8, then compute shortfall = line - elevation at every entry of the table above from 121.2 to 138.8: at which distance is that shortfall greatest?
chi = 137.5 km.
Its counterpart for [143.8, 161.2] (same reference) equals 160.0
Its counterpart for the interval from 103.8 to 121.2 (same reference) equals 120.0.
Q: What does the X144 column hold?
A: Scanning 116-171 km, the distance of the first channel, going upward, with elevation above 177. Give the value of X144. 117.5 km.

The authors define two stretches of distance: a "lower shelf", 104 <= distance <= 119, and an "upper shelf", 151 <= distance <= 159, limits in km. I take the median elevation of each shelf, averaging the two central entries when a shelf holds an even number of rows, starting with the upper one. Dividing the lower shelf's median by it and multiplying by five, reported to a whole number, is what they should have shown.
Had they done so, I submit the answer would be 10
